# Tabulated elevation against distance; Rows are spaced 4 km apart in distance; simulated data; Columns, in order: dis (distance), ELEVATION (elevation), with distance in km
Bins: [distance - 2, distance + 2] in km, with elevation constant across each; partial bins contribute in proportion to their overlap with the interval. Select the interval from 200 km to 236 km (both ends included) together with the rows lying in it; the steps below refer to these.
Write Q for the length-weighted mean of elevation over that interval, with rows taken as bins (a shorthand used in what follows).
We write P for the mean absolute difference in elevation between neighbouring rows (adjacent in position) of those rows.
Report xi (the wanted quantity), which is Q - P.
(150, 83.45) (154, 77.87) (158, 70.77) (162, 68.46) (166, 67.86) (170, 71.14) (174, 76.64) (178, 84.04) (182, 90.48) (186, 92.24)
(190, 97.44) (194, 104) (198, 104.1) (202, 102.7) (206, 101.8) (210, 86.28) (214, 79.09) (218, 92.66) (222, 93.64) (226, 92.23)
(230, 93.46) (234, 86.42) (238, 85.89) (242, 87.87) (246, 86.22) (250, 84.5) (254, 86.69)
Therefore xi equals 86.1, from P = 6.0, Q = 92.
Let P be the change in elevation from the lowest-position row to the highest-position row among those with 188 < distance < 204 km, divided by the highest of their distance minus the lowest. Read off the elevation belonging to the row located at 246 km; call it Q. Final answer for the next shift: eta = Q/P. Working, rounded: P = 0.4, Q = 86.22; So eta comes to 197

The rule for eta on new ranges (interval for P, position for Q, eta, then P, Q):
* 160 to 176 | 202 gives 151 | 0.7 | 102.7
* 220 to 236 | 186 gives -153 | -0.6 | 92.24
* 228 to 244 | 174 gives -165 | -0.5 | 76.64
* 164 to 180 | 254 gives 64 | 1.3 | 86.69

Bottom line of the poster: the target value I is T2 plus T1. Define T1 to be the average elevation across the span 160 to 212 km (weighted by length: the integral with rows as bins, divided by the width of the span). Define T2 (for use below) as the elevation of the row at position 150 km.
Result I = 172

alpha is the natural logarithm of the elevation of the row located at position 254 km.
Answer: 4.46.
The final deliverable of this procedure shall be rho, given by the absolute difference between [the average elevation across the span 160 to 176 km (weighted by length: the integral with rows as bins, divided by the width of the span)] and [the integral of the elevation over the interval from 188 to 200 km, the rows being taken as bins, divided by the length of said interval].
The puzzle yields 31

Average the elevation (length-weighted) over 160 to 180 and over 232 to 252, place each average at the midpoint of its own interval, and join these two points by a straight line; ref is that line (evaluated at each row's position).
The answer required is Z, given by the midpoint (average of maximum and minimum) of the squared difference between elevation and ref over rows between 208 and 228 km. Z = 62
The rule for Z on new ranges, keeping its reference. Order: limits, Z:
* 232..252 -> 5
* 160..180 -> 43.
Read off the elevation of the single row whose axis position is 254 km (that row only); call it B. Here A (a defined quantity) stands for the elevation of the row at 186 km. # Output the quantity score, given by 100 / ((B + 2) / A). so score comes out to 104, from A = 92.24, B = 86.69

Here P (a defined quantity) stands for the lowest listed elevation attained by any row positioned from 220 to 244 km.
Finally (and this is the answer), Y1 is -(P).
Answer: -86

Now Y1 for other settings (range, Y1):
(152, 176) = -68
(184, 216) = -79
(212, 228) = -79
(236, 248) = -86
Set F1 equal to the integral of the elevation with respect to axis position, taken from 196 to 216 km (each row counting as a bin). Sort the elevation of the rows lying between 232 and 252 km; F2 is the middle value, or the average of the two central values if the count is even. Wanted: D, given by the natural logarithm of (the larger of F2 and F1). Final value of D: 7.55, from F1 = 1896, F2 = 86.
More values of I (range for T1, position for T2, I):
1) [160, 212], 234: 175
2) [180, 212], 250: 182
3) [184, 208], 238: 186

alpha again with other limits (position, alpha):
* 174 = 4.34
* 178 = 4.43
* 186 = 4.52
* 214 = 4.37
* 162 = 4.23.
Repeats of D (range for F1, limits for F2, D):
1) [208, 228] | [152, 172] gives 7.48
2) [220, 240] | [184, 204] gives 7.50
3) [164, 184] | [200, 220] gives 7.35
